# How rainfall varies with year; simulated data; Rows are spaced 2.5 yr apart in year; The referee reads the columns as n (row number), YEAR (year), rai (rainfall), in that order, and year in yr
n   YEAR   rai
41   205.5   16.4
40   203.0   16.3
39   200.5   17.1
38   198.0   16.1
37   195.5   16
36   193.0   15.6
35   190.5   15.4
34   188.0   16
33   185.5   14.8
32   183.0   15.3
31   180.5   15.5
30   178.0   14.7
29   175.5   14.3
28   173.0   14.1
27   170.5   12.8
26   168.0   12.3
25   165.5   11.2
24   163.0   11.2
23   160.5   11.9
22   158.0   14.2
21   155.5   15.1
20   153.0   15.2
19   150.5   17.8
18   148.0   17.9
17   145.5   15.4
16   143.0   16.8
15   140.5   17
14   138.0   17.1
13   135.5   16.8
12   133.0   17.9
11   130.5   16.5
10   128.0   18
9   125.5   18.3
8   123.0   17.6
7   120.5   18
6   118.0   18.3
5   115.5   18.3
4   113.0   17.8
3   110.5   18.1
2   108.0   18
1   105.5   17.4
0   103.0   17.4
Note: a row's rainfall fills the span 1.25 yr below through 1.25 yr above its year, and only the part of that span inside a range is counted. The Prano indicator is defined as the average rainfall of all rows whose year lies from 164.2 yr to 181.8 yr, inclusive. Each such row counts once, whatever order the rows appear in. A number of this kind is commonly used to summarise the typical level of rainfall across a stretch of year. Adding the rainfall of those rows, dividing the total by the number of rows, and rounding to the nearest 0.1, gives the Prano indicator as 13.6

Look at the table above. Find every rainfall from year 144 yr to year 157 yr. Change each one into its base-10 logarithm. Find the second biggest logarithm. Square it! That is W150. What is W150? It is 1.56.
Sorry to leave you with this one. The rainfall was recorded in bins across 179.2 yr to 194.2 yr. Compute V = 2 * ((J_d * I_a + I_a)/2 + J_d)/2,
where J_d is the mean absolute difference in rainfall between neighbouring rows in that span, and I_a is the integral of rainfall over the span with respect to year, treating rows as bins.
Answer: 179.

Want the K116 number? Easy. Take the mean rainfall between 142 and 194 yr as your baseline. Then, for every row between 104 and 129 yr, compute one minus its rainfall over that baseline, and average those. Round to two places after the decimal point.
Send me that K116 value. -0.23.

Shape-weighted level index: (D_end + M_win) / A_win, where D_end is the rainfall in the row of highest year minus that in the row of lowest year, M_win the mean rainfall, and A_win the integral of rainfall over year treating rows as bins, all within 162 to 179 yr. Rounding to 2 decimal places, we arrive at 0.07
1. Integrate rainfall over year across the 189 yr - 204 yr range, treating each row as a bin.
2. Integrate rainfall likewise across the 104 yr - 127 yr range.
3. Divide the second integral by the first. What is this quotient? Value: 1.7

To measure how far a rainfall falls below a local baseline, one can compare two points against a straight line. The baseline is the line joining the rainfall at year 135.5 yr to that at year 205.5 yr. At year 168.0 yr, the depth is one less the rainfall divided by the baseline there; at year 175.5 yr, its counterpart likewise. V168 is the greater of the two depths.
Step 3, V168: 0.26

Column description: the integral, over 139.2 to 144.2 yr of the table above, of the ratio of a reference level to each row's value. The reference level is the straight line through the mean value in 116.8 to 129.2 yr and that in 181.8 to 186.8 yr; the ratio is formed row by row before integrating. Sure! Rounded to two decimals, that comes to 5.07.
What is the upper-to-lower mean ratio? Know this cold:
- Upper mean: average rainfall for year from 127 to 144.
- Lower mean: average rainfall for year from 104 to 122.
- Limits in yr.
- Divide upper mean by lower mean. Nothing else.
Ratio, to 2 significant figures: 0.95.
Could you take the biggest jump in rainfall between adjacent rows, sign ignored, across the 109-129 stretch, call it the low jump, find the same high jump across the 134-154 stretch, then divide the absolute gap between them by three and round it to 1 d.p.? 0.6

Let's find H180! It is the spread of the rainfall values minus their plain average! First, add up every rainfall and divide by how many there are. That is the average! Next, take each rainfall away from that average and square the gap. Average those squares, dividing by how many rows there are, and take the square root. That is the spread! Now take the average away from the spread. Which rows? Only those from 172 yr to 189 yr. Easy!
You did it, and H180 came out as -14.3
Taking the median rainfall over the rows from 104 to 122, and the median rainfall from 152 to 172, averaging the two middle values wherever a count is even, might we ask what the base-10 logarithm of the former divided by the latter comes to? 0.16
